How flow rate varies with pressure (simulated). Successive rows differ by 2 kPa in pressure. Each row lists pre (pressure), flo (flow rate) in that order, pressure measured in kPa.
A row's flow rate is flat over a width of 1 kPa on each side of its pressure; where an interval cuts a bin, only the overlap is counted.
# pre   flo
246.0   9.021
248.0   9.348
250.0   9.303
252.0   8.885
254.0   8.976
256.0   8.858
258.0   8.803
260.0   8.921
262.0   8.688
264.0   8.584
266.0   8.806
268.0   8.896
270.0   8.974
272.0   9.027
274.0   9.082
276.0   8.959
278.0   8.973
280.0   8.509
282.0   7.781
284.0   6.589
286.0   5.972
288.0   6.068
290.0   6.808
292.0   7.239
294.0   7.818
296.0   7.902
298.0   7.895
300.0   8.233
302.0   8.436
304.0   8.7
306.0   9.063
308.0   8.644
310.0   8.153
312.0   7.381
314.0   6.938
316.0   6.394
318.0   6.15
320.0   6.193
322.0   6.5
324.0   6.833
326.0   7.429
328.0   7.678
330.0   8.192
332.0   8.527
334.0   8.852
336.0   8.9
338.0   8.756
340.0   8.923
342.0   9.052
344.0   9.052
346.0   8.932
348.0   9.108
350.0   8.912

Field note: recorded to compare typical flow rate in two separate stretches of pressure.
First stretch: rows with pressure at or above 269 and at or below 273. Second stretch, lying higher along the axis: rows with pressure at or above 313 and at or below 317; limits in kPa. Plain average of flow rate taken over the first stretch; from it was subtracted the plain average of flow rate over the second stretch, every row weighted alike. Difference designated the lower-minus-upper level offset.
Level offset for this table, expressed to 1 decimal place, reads 2.3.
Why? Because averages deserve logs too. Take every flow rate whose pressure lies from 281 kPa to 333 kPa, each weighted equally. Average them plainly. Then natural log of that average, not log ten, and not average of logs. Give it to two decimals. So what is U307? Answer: 2.01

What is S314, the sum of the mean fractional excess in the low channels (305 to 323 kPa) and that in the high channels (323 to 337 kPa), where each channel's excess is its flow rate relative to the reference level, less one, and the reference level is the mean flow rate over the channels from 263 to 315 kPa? -0.10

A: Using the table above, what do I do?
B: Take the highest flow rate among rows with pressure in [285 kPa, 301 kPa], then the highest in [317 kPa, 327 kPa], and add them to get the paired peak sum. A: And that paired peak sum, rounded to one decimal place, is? 15.7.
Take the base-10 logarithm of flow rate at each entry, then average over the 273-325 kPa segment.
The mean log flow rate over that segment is 0.88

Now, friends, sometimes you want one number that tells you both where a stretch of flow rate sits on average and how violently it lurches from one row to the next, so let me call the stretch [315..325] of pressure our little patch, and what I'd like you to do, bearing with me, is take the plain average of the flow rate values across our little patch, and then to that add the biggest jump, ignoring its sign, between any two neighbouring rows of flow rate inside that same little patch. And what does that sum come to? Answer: 6.75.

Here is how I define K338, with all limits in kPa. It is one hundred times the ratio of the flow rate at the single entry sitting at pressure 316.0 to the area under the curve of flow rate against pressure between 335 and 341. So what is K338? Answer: 12.0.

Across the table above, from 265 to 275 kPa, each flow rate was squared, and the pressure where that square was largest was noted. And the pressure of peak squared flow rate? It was 274.0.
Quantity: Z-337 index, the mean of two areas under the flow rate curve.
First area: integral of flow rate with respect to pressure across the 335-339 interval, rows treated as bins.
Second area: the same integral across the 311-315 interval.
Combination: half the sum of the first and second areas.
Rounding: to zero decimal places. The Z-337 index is 32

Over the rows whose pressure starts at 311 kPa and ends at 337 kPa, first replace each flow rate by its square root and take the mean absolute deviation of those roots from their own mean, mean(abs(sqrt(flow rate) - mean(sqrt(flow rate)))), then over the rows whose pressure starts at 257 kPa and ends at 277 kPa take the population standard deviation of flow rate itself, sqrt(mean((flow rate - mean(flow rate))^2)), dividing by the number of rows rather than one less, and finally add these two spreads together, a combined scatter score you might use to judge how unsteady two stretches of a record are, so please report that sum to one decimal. 0.3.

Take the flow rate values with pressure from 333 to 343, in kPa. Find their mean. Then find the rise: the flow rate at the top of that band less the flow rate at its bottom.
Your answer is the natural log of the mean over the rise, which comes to 3.8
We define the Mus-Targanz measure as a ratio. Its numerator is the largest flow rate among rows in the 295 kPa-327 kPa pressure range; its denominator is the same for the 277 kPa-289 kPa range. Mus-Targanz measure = 1.01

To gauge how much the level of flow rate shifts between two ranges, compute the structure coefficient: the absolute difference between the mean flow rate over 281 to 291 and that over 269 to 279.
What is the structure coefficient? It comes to 2.4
